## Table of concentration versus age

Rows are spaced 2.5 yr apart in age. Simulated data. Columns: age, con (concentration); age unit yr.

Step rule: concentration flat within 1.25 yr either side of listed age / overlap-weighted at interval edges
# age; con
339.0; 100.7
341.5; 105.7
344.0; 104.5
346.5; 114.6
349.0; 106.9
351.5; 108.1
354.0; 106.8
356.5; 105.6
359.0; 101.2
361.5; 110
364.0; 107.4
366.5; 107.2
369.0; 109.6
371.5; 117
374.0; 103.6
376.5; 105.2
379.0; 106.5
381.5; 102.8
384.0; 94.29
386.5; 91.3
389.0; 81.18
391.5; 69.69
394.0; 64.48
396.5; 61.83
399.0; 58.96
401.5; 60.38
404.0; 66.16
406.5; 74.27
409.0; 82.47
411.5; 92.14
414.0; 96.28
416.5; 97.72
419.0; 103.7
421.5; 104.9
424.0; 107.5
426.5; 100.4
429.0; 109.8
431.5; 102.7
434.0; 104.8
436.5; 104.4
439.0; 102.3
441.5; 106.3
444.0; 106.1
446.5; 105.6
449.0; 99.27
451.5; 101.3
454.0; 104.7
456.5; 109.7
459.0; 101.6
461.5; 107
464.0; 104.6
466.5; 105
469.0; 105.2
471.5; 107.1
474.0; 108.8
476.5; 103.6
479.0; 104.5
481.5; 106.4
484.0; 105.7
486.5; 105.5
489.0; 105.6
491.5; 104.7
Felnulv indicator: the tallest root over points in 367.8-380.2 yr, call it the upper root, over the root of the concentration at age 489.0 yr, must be 1.053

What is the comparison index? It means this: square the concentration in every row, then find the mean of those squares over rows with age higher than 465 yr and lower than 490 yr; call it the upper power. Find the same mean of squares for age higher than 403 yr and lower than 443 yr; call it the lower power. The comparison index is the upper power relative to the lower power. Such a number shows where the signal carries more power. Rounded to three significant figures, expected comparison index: 1.16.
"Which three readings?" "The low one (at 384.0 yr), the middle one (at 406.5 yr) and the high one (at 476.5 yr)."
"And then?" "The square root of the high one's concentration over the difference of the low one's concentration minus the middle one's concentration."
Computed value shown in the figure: 2.3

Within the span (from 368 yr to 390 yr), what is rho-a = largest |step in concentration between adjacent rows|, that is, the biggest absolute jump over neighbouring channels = 13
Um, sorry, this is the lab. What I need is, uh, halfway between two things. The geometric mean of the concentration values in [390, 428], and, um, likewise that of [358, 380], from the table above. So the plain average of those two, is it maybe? 94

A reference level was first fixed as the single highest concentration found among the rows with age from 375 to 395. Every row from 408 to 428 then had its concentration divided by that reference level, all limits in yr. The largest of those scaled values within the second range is 1.01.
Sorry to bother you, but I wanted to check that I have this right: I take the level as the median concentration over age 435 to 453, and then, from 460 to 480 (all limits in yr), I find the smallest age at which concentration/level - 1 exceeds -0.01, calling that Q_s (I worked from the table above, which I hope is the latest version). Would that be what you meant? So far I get 461.5 yr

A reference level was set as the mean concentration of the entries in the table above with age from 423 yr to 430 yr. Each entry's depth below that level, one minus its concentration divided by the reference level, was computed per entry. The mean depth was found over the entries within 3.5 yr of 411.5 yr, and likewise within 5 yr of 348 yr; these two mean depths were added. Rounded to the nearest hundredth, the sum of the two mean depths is 0.12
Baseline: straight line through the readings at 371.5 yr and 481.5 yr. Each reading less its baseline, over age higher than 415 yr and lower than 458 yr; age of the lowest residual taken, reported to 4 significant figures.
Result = 416.5 yr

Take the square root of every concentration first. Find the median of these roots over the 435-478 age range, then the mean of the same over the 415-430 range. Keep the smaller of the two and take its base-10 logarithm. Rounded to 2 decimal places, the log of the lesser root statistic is 1.01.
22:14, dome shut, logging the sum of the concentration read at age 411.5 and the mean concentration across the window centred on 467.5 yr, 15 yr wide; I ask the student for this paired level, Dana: 198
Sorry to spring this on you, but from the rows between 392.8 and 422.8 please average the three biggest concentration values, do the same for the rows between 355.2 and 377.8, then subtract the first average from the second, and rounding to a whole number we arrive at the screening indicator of 10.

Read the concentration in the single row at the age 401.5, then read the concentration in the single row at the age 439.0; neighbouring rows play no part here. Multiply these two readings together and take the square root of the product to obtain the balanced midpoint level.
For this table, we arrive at 79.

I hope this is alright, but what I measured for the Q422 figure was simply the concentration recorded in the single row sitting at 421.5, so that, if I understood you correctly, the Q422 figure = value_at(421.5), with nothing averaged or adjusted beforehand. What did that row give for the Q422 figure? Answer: 104.9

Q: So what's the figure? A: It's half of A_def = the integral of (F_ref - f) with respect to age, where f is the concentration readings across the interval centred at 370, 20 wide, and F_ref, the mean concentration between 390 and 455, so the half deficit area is -165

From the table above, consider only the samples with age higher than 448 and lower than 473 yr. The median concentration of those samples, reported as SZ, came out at 105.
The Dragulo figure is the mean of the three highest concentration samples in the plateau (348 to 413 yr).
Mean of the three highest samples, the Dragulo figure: 112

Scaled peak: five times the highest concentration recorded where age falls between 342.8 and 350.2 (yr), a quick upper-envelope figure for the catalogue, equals 573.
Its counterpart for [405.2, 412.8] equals 461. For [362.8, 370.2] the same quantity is 548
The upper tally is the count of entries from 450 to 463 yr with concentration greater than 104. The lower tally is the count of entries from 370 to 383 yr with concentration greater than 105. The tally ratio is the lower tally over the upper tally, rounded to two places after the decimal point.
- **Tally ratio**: 1.00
